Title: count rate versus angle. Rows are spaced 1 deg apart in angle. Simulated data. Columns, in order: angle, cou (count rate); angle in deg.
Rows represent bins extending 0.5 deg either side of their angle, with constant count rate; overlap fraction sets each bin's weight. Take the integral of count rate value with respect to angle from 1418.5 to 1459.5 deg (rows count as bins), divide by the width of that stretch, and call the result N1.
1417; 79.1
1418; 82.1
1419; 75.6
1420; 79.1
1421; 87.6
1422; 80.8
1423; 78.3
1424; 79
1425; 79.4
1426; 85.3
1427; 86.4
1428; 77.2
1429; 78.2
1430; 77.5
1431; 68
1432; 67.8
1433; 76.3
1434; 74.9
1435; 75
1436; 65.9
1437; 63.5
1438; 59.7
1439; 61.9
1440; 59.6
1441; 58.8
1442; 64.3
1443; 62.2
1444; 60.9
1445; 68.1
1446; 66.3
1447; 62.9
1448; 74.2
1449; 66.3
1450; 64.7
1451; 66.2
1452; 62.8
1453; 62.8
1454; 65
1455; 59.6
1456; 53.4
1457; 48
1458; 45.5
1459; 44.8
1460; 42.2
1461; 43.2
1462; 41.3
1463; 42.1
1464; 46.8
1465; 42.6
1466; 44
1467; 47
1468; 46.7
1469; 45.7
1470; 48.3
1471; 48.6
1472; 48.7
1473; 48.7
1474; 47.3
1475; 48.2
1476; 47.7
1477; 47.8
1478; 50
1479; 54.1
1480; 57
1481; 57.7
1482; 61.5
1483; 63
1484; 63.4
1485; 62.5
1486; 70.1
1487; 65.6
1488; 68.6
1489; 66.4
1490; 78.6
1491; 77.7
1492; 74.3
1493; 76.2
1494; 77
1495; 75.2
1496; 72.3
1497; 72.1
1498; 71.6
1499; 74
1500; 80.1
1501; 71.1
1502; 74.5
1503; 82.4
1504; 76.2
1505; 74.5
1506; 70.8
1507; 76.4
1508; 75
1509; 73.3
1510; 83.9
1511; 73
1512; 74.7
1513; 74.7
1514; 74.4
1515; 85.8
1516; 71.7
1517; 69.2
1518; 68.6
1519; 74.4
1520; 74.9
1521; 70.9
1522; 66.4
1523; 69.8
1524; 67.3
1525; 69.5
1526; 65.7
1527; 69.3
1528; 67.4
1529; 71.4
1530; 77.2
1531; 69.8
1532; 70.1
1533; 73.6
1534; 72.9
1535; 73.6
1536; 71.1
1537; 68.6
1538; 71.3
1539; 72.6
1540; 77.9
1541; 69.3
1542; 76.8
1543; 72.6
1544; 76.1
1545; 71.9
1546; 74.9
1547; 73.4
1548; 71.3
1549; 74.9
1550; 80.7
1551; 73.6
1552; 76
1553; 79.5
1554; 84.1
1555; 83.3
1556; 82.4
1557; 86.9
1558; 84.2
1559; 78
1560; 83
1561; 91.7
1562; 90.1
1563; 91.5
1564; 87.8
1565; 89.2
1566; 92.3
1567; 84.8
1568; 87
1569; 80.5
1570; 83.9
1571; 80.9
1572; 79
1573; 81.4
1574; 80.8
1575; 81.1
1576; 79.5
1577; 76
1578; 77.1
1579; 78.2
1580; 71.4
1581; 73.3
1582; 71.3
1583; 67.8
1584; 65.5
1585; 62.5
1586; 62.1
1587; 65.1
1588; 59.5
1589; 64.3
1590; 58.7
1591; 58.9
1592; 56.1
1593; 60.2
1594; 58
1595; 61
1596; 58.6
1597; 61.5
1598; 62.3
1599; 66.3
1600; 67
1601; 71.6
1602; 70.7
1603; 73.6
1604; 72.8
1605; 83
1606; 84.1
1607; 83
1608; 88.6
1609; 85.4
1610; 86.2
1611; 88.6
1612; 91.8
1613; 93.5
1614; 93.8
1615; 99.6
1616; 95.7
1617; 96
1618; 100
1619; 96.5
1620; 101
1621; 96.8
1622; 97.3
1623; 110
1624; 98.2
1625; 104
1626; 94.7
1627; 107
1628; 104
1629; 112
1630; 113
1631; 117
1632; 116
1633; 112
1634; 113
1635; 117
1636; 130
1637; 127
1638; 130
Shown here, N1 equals 68.1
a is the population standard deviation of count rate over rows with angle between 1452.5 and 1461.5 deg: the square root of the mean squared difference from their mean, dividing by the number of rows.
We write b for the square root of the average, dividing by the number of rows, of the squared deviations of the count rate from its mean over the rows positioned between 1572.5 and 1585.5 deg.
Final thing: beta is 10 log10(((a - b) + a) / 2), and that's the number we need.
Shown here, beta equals 7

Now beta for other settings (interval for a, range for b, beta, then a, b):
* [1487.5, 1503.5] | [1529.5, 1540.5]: 4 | 4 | 3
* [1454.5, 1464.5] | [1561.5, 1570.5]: 6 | 5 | 4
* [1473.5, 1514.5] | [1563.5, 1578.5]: 9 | 10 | 4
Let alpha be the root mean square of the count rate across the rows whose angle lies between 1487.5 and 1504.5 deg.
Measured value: 74.7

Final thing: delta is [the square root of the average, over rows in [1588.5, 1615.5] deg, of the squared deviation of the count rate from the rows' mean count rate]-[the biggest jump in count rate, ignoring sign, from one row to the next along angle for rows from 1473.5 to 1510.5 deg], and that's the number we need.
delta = 1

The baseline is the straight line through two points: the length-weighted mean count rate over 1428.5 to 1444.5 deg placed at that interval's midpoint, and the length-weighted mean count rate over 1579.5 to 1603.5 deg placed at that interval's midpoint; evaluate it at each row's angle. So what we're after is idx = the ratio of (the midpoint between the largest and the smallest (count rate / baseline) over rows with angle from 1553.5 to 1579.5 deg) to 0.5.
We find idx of 2.6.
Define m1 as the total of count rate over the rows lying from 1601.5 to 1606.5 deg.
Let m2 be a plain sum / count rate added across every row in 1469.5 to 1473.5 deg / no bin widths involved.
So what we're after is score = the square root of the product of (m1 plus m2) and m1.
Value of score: 471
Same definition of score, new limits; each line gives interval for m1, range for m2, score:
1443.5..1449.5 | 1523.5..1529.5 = 568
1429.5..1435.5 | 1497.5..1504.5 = 653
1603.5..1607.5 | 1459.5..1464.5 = 417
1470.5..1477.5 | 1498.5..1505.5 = 541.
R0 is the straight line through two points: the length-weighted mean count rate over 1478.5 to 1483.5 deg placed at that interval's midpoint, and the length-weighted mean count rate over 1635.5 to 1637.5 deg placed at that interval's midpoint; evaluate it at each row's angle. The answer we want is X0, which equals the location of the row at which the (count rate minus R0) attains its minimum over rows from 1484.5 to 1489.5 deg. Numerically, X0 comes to 1485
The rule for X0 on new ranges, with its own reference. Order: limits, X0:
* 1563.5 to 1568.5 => 1567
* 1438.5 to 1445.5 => 1441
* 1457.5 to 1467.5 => 1465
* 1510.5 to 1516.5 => 1516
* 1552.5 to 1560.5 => 1559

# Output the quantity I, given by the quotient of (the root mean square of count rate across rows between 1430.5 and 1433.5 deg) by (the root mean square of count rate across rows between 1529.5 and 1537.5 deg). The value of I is 0.98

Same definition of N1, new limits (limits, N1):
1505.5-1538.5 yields 72.3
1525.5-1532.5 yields 70.1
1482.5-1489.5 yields 65.7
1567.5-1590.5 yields 73.3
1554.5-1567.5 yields 86.6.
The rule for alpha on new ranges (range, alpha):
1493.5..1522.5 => 74.6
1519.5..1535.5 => 70.7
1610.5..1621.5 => 95.8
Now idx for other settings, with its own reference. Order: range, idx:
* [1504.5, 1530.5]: 2.3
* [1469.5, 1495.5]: 1.9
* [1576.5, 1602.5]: 2.1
